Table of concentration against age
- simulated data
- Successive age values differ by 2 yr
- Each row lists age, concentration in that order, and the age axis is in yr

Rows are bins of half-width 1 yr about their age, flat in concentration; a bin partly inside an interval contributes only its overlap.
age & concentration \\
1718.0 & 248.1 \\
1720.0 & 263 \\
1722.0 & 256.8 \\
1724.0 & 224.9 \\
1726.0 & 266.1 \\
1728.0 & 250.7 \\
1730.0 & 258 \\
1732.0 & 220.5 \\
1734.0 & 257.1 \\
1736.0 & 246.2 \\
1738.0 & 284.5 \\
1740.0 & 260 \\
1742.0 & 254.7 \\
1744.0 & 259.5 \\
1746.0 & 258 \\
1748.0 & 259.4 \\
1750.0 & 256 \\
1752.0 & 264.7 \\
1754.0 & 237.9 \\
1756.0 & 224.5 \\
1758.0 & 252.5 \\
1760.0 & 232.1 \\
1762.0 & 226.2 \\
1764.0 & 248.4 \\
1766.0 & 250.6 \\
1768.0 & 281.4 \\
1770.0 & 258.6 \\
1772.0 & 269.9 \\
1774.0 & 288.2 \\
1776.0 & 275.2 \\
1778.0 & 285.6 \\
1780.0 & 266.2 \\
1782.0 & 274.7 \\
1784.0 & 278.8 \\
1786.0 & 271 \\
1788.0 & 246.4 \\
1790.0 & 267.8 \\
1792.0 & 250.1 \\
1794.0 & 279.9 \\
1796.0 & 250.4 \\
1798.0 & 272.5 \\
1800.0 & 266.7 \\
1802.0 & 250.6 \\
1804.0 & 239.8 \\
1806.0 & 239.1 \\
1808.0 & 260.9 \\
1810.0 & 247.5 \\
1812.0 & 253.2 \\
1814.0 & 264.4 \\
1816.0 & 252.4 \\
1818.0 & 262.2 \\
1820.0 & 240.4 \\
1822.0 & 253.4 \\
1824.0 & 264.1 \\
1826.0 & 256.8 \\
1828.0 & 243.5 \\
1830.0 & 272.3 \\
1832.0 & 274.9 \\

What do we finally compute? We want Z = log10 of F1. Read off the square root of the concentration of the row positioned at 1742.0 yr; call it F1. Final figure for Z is 1.20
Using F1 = 16.0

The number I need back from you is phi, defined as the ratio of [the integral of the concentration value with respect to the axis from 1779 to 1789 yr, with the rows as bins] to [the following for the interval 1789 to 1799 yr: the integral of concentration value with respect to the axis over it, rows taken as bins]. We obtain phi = 1.012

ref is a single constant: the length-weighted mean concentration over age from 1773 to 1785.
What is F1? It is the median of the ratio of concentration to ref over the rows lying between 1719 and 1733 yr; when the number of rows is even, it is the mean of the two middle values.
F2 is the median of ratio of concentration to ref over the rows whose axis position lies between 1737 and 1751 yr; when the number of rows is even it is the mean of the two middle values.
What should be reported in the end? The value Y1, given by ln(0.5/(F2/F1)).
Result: -0.703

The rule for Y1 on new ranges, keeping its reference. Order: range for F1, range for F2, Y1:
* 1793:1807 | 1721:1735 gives -0.718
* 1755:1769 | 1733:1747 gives -0.731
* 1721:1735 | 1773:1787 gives -0.762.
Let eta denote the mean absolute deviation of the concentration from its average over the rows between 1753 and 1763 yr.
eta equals 8.4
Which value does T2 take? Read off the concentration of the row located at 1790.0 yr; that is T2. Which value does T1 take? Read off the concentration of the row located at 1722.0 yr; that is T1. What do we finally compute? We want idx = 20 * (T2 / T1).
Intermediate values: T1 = 256.8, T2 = 267.8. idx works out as 20.9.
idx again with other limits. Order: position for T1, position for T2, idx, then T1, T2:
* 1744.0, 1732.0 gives 17.0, 259.5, 220.5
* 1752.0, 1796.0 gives 18.9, 264.7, 250.4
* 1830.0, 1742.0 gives 18.7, 272.3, 254.7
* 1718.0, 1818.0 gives 21.1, 248.1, 262.2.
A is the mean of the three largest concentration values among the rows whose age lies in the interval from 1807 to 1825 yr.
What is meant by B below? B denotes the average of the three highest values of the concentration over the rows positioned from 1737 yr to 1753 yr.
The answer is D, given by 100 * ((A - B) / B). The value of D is -2.3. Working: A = 264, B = 270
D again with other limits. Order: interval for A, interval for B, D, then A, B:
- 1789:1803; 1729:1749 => 2.0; 273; 268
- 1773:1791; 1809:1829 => 7.8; 284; 264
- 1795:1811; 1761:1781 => -6.4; 267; 285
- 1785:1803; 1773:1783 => -3.0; 274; 283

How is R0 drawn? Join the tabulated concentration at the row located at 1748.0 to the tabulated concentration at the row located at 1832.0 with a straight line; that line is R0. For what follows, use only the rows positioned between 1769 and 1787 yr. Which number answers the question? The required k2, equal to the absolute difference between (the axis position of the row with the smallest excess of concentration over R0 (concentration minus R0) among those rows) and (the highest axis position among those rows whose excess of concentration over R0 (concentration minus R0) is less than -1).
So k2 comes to 0 yr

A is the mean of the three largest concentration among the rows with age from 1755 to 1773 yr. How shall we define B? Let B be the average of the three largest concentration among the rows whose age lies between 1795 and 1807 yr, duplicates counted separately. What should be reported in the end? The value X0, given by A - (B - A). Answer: 277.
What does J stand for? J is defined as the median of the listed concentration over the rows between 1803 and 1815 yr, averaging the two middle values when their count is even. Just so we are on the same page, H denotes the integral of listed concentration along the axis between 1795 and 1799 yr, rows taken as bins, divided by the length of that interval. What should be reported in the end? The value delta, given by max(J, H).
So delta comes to 261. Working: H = 261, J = 250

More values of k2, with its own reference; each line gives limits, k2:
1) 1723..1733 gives 0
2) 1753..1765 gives 8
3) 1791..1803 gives 0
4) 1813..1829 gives 8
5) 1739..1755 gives 0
